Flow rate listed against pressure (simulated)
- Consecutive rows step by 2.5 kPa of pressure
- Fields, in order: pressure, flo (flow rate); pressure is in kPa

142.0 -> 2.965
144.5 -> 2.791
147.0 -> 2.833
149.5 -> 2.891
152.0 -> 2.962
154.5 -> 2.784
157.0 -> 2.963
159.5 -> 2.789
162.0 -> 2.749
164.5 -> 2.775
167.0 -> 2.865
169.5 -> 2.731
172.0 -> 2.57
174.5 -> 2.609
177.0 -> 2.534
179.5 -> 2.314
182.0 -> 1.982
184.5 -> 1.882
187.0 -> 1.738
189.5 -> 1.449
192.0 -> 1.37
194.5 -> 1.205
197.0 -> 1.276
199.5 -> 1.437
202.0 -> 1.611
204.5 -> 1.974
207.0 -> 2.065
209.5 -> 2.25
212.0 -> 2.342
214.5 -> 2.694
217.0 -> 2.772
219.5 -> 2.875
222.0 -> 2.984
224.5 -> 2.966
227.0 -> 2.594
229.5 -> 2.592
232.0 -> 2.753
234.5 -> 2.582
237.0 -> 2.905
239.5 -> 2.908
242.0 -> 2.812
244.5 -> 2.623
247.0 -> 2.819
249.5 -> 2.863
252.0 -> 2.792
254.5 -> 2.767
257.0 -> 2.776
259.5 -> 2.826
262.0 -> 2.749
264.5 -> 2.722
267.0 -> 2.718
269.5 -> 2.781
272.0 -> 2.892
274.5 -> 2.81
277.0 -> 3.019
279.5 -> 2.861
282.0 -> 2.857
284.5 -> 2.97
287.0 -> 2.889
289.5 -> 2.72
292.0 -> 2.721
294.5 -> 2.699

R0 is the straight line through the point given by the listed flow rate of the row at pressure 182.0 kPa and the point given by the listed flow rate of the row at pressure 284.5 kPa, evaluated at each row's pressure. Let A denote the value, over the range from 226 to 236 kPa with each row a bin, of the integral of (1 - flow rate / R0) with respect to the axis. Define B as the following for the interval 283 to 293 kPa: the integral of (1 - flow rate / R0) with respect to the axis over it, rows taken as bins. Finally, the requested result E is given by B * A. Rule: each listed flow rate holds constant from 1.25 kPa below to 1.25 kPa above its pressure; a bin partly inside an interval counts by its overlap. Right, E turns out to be -0.4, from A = -0.7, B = 0.6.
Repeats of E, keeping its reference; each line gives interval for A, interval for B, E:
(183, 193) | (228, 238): -1.8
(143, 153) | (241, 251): 5.1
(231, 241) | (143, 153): 8.4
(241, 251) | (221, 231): 1.1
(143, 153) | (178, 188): 0.4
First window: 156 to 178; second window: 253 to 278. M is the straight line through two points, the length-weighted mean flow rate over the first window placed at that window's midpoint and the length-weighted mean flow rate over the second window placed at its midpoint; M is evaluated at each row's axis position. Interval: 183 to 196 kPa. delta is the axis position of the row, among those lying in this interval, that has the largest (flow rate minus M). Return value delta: 184.5 kPa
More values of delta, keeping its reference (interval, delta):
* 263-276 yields 272.0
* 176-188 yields 177.0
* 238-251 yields 239.5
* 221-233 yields 222.0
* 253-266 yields 259.5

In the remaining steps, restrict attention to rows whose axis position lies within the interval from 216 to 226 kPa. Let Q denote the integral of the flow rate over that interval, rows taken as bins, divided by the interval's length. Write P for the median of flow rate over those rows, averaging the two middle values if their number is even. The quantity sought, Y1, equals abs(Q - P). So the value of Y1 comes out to 0.026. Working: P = 2.92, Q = 2.89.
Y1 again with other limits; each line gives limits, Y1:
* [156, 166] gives 0.035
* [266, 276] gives 0.012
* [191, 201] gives 0.005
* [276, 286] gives 0.008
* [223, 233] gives 0.059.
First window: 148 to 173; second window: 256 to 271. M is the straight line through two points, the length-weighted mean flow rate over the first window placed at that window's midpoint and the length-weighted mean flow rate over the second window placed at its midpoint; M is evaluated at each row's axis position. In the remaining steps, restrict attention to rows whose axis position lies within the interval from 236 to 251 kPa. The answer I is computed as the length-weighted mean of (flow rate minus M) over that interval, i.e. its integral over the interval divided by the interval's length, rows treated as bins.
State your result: 0.0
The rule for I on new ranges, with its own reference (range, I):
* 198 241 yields -0.3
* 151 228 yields -0.5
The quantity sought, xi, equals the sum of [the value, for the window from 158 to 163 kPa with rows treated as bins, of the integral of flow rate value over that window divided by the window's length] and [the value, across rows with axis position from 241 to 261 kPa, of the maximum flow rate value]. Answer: 5.6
